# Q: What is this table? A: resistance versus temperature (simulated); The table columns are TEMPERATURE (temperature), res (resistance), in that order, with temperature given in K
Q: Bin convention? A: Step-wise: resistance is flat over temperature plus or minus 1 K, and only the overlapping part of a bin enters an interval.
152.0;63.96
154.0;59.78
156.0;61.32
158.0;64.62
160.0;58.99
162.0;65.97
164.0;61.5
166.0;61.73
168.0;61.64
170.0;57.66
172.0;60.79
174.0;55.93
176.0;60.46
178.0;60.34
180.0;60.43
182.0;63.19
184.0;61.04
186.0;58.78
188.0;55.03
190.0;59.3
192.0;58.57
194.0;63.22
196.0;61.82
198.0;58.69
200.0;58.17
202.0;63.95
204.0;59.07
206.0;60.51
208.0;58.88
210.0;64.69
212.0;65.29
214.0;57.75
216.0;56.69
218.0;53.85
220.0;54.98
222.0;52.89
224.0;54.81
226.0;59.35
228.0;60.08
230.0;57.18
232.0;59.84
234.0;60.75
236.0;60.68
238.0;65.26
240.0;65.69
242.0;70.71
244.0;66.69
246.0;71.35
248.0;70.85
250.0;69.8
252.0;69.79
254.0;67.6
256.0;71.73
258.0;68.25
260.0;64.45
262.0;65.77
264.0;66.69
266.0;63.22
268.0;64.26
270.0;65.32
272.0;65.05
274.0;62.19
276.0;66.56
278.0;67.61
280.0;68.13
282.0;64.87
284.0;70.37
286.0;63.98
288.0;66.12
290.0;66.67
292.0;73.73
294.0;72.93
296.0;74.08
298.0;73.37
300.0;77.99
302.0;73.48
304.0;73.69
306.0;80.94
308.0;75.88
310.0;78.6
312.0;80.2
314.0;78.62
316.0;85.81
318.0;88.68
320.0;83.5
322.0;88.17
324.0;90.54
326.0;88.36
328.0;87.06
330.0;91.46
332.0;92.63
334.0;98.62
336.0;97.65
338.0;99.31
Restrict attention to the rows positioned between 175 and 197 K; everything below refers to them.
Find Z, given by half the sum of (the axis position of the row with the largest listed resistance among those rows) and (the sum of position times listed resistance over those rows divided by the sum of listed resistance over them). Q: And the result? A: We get 190.0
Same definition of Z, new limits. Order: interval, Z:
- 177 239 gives 209.9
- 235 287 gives 258.4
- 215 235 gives 229.6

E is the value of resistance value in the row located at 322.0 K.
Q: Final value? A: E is 88.17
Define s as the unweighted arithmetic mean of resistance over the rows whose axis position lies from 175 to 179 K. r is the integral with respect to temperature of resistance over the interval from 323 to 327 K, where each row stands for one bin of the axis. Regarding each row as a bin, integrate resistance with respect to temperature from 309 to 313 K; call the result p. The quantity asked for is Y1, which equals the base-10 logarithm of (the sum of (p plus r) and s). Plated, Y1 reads 2.87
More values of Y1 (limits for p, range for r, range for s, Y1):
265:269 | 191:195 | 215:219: 2.74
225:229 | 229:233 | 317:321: 2.75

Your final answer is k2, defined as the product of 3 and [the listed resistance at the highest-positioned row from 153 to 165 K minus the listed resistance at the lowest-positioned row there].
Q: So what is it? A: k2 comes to 5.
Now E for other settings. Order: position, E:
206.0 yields 60.51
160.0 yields 58.99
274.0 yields 62.19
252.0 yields 69.79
